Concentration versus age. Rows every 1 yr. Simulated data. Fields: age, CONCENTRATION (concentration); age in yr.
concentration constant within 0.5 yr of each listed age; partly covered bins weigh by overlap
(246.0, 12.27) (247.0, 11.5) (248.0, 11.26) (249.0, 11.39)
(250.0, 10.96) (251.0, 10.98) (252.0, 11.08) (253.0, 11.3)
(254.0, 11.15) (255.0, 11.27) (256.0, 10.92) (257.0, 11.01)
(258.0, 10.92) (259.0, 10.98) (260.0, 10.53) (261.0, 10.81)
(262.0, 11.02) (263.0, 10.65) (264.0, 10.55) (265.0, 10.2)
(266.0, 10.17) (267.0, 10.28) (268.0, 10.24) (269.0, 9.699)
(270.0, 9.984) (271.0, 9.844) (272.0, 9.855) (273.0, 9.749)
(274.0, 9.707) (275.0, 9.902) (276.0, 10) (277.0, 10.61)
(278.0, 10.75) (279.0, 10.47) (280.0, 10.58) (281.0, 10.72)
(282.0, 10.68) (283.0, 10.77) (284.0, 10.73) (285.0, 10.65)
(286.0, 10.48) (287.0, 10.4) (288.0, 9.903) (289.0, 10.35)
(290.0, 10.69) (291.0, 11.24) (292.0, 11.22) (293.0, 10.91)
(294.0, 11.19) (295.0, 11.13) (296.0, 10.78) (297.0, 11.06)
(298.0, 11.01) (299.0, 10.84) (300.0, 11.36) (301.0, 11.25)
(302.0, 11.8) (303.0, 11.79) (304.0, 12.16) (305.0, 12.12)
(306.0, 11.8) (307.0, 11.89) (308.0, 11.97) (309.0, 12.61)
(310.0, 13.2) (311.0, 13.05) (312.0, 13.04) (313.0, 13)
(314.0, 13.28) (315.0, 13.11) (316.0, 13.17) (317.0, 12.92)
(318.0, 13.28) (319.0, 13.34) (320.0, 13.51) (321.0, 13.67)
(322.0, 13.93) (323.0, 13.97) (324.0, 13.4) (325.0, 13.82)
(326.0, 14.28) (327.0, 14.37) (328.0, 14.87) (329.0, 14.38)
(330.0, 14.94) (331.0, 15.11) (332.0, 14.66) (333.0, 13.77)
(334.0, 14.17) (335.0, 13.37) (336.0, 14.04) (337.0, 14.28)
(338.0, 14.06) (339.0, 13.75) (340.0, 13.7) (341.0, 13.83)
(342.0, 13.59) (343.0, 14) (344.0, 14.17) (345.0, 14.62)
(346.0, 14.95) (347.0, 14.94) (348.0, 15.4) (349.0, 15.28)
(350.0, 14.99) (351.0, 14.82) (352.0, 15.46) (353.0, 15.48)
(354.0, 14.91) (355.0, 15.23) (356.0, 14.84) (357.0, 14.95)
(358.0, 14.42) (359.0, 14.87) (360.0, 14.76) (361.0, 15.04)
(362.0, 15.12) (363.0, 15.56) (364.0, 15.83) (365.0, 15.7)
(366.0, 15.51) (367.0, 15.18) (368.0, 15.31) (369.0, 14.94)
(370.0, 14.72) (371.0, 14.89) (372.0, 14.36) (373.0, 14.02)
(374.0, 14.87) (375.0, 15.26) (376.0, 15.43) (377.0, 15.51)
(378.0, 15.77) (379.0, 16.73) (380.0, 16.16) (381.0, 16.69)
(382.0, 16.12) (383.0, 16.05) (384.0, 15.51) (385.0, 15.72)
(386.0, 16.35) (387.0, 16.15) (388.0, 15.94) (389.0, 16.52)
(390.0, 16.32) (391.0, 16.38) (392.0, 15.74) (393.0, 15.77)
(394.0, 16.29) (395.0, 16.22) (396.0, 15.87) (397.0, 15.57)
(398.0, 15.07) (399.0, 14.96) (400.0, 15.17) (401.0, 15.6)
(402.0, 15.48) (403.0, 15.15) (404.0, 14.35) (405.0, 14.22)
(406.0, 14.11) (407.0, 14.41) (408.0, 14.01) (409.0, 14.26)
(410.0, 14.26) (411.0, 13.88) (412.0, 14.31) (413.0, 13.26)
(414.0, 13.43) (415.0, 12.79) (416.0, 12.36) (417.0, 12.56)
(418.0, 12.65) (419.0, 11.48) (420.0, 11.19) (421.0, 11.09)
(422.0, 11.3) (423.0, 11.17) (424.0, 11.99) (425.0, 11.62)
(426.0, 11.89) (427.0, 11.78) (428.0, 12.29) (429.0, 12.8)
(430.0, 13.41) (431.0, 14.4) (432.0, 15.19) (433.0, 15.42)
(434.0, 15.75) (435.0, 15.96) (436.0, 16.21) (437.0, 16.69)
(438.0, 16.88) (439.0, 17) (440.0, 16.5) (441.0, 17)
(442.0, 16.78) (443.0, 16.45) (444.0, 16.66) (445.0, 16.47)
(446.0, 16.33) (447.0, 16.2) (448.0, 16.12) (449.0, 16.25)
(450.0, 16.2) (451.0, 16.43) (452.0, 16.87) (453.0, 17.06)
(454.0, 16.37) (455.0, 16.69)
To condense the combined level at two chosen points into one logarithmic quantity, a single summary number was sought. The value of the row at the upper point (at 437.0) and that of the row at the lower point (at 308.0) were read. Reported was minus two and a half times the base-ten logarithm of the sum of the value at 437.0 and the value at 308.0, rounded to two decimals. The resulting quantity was -3.64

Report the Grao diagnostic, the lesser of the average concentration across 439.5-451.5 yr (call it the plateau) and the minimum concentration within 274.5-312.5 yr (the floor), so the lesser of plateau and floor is 9.9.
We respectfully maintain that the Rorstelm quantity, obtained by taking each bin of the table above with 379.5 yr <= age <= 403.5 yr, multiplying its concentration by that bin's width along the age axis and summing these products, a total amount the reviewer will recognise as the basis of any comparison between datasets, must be 381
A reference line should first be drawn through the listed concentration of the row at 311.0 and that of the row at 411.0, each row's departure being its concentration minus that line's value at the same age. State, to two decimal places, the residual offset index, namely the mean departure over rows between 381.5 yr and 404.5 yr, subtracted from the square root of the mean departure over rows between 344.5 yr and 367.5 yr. -0.72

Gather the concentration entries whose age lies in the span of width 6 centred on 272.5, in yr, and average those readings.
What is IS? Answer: 9.8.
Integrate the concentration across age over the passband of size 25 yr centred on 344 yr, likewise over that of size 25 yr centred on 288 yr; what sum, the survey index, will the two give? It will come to 631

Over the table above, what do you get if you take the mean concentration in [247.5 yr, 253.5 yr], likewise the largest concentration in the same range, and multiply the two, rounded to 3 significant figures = 127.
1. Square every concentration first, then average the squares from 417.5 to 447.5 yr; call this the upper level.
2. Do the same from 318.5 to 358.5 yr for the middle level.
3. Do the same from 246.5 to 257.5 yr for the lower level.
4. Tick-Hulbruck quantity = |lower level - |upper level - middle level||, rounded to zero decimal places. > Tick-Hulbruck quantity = 121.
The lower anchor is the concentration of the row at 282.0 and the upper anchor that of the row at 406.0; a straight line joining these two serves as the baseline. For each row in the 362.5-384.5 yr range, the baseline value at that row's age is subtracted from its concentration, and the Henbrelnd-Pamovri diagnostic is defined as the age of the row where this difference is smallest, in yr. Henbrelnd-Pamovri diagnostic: 373.0 yr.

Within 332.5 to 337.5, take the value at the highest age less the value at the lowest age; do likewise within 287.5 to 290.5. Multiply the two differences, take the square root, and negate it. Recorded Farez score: -0.63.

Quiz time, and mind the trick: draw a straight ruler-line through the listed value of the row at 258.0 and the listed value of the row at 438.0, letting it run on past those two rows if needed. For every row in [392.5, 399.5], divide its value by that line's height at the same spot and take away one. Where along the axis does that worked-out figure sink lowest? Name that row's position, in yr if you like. 399.0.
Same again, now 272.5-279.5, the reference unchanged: 274.0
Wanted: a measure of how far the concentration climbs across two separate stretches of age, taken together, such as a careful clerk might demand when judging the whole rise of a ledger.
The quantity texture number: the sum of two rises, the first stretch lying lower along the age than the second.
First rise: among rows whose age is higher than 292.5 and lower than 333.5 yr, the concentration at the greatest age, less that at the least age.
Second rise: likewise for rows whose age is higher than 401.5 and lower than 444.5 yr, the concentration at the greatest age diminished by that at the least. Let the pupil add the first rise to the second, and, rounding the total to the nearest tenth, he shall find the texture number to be 4.0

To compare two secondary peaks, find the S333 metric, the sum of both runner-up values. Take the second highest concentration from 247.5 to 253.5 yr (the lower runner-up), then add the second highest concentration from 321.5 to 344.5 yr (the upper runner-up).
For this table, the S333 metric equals 26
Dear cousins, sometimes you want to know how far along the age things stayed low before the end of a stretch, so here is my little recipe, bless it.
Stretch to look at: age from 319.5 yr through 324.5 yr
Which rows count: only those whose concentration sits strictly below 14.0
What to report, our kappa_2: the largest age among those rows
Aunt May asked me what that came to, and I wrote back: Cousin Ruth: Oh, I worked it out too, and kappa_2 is 324.0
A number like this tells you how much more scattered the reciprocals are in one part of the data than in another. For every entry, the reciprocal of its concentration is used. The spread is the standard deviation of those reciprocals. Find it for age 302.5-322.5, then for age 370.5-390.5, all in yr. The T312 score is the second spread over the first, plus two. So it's 2.8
